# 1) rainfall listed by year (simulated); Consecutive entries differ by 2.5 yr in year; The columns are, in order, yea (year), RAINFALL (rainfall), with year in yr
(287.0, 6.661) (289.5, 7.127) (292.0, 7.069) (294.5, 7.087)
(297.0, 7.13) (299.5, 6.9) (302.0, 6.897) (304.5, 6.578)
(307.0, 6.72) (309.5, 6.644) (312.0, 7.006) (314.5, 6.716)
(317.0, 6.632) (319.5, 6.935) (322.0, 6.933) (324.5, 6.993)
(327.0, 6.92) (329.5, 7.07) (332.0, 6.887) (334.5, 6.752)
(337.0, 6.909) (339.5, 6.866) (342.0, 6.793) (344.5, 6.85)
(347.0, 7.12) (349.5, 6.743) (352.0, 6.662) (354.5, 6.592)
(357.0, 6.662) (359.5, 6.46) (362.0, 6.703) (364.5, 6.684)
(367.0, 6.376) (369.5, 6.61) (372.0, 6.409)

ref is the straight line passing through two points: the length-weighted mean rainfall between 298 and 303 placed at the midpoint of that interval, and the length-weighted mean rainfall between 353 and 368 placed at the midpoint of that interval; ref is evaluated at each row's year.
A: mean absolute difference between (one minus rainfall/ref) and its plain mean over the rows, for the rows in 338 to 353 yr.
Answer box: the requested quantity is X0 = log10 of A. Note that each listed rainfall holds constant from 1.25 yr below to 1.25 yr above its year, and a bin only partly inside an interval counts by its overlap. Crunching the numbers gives -1.83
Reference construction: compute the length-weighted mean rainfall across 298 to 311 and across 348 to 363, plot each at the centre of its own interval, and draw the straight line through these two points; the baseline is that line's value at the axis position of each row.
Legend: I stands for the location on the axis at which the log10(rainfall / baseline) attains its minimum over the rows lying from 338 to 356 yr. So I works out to 354.5 yr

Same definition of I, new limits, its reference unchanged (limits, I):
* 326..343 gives 334.5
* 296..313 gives 304.5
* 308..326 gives 309.5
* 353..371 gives 367.0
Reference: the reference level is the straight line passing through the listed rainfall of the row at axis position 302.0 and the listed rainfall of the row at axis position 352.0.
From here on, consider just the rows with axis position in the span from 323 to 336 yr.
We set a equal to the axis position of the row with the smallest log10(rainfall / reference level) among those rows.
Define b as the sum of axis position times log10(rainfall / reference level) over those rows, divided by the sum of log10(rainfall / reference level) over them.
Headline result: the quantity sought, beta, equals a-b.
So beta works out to 6.3 yr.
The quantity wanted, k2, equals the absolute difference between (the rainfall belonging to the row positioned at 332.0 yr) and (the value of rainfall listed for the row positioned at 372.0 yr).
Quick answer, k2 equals 0.5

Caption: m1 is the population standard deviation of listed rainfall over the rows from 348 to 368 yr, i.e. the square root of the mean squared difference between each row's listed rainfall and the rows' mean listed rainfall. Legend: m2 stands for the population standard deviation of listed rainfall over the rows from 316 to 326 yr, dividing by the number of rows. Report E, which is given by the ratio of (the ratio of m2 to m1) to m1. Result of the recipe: 10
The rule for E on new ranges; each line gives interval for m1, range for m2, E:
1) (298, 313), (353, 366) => 4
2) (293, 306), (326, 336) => 3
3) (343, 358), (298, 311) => 4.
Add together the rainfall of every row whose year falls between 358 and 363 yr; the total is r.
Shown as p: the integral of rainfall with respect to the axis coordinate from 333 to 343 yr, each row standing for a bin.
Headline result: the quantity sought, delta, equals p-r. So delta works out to 55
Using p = 68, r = 13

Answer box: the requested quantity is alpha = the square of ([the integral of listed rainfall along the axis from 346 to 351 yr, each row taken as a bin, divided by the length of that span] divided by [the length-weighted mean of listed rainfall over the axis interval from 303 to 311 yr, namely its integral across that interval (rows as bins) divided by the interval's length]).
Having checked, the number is 1.07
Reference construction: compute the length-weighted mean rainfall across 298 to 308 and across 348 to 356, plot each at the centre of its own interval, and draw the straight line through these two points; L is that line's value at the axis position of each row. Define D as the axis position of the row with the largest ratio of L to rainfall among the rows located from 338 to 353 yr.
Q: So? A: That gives 352.0 yr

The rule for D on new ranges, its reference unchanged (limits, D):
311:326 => 317.0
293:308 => 304.5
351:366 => 359.5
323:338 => 334.5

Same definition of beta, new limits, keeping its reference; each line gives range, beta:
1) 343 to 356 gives 8.6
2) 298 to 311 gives -2.1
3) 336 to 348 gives -1.3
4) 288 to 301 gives 6.1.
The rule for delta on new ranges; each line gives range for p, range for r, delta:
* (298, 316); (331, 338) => 102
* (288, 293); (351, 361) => 9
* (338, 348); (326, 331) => 55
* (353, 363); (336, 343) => 45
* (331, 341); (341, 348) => 48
